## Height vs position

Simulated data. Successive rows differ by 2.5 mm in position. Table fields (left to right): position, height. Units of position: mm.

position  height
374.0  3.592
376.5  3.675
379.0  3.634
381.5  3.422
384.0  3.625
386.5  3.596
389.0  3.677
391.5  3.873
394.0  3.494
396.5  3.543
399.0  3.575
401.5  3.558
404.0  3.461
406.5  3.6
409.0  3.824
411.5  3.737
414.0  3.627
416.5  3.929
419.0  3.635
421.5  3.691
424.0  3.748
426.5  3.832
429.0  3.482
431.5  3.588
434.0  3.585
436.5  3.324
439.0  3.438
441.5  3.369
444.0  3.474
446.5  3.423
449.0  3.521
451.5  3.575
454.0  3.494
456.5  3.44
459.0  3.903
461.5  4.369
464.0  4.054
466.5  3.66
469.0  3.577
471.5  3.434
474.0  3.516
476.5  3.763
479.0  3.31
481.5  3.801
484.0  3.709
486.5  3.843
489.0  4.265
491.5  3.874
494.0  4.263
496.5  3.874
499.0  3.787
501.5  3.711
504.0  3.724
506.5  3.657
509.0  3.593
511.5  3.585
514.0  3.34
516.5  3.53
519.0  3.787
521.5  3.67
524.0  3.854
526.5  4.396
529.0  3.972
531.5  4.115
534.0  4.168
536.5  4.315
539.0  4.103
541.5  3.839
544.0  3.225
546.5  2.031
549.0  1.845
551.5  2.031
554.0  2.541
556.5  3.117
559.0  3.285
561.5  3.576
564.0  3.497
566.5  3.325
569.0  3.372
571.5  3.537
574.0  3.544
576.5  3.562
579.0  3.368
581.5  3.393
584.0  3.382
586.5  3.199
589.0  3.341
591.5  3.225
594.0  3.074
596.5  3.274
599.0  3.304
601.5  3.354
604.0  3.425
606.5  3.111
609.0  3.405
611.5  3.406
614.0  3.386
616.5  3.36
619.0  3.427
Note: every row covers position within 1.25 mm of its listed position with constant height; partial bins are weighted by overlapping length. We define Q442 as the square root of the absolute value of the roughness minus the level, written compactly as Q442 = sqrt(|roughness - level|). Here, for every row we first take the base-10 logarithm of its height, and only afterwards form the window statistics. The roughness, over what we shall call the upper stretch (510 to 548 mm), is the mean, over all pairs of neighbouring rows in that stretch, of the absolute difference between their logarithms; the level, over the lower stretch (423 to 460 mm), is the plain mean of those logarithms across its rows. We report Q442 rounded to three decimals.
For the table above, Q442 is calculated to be 0.712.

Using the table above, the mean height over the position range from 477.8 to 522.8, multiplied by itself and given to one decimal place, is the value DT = 14.0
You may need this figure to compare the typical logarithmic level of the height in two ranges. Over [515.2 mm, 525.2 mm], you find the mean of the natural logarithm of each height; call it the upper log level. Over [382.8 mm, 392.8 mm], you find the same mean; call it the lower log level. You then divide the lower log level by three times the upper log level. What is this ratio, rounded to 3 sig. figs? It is 0.332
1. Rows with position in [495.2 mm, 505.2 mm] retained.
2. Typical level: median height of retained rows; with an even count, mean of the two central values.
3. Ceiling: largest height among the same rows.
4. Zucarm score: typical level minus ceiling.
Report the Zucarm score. -0.12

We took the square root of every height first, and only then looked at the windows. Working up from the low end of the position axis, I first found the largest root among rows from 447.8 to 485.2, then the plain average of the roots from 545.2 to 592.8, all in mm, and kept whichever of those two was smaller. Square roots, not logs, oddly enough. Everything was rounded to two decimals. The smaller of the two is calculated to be 1.76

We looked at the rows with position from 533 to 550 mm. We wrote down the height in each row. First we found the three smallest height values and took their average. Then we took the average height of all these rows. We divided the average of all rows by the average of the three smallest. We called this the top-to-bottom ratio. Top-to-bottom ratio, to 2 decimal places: 1.42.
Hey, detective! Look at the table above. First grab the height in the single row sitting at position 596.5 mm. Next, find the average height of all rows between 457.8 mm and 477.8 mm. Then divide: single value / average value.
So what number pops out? 0.87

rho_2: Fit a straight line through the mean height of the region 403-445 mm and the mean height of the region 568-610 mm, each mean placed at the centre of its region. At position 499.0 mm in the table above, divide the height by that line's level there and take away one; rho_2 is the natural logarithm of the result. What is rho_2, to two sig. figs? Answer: -2.5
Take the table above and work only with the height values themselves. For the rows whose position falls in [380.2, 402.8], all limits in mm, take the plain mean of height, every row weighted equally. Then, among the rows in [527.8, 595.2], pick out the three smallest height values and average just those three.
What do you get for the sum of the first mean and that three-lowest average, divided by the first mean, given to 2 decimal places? 1.55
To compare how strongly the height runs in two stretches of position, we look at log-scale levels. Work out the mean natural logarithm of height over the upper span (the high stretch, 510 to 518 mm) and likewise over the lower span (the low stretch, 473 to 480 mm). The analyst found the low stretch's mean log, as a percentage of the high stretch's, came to 101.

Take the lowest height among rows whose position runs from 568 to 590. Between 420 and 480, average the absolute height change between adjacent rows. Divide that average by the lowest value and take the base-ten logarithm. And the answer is -1.25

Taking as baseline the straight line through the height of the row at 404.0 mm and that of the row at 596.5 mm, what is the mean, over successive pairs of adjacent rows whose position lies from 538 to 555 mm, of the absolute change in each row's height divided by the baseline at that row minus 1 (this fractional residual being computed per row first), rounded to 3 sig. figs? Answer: 0.148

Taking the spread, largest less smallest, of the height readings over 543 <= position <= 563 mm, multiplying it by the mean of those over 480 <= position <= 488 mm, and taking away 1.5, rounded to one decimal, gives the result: 5.1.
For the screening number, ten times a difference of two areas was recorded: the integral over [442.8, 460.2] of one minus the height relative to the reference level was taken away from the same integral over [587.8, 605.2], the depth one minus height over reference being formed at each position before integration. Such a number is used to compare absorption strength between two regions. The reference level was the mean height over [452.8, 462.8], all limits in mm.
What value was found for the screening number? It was 12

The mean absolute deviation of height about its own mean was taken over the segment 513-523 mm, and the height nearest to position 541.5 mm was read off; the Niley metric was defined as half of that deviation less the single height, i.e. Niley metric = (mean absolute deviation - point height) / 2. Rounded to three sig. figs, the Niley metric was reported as -1.85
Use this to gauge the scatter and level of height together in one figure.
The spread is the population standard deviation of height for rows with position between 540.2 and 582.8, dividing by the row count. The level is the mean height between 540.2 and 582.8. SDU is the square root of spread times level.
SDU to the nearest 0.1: 1.4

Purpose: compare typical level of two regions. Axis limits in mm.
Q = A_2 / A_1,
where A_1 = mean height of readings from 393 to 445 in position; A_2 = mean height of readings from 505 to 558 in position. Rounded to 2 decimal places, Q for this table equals 0.96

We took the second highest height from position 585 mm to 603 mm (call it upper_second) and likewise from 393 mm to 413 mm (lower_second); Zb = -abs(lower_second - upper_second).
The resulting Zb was -0.40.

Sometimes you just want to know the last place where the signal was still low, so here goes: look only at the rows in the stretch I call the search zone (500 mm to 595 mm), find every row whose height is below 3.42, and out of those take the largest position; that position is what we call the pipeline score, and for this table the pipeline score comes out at 594.0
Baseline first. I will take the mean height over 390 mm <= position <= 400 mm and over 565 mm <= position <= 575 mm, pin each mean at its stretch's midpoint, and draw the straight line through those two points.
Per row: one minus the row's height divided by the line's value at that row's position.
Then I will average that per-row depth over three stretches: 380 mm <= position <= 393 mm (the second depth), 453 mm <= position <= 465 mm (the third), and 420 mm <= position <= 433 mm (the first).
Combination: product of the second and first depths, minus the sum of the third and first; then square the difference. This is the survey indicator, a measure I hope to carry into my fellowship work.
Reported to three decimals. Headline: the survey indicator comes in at 0.011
